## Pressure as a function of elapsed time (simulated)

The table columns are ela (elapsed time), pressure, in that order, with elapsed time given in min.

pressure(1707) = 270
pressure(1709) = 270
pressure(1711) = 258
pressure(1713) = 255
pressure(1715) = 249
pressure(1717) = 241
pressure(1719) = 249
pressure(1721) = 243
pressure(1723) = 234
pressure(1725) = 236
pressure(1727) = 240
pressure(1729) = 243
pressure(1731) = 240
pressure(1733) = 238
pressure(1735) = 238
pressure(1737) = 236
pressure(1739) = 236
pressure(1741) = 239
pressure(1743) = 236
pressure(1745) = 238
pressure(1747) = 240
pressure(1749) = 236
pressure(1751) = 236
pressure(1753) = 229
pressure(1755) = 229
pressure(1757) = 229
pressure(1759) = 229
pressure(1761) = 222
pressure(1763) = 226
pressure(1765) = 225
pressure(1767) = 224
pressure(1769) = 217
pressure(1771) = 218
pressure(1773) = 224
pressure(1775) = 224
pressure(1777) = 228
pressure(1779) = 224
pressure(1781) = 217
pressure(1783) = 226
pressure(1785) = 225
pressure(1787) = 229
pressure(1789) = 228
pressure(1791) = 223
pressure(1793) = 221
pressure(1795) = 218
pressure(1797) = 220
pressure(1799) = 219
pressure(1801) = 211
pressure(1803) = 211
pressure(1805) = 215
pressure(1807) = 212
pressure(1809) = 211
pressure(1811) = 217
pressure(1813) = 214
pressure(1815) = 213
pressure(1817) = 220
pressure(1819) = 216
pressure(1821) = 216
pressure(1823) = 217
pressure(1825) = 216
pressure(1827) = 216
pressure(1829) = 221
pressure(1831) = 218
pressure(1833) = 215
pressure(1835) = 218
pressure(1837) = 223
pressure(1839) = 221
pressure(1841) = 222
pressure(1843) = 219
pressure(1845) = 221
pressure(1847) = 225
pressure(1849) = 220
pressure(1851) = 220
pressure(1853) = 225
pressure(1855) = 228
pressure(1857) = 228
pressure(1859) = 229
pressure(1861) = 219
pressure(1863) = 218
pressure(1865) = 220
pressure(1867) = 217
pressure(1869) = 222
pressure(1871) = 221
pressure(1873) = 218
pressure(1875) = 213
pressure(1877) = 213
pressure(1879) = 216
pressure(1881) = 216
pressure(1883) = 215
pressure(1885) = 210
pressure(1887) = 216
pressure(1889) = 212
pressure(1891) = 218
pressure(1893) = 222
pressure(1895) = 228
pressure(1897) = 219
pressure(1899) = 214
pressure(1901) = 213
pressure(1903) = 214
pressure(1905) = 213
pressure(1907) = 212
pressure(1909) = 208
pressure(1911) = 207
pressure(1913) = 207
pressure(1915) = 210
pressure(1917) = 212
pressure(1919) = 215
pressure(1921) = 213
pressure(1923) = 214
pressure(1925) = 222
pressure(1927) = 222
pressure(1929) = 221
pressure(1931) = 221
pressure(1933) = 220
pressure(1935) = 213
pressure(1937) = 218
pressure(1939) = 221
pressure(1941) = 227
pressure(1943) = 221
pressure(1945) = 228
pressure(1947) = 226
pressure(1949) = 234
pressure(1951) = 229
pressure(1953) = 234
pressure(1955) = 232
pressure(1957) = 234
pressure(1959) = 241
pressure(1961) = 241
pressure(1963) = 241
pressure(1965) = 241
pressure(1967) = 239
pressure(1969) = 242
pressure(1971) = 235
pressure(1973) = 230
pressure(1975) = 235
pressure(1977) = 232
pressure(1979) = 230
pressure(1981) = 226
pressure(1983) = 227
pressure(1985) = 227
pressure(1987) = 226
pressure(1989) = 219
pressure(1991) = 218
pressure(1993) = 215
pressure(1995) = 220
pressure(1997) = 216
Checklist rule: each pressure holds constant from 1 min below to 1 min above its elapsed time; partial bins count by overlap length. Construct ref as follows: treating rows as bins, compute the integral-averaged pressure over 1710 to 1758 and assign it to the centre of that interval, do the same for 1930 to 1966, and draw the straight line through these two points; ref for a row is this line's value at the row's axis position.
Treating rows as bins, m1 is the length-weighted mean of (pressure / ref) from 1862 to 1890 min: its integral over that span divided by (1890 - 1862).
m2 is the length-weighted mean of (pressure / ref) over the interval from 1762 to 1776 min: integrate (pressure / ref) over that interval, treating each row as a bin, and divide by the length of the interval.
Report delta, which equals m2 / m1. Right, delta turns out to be 1.01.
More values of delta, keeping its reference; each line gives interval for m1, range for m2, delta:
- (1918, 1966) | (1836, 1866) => 0.96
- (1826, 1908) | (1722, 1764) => 1.05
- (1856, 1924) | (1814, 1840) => 0.99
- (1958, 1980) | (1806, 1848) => 0.89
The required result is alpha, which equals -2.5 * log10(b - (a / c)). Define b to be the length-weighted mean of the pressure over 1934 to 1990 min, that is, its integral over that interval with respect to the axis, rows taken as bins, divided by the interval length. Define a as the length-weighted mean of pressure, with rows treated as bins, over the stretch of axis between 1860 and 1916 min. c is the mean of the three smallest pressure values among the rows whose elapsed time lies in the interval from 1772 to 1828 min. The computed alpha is -5.901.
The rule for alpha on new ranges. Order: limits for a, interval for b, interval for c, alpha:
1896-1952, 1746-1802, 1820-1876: -5.875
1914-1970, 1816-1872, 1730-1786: -5.853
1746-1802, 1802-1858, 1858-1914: -5.843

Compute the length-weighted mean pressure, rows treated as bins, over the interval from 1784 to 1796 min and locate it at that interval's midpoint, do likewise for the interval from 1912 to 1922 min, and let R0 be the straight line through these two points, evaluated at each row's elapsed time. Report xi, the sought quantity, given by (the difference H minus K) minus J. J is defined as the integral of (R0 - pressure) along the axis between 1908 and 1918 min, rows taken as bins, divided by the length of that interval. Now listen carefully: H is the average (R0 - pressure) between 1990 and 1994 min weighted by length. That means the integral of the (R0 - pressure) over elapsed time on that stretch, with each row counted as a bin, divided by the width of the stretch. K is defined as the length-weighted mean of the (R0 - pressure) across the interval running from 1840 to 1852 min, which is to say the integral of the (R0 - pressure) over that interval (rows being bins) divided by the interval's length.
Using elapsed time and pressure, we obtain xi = -13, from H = -13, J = 3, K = -3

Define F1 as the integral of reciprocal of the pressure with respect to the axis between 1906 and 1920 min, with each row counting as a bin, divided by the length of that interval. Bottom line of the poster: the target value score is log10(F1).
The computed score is -2.32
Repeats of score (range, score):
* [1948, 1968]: -2.37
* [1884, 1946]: -2.34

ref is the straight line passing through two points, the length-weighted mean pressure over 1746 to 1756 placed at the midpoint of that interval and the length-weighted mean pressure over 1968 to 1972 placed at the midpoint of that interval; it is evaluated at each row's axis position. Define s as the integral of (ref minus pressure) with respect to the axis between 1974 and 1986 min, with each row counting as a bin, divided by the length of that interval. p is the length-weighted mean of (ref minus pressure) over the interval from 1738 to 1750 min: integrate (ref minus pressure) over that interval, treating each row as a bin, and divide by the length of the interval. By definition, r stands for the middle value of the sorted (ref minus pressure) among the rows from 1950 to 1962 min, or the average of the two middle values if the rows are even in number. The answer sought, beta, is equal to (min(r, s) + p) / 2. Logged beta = 0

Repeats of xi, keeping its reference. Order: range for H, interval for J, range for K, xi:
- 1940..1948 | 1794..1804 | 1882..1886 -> -26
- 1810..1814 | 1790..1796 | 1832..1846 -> 4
